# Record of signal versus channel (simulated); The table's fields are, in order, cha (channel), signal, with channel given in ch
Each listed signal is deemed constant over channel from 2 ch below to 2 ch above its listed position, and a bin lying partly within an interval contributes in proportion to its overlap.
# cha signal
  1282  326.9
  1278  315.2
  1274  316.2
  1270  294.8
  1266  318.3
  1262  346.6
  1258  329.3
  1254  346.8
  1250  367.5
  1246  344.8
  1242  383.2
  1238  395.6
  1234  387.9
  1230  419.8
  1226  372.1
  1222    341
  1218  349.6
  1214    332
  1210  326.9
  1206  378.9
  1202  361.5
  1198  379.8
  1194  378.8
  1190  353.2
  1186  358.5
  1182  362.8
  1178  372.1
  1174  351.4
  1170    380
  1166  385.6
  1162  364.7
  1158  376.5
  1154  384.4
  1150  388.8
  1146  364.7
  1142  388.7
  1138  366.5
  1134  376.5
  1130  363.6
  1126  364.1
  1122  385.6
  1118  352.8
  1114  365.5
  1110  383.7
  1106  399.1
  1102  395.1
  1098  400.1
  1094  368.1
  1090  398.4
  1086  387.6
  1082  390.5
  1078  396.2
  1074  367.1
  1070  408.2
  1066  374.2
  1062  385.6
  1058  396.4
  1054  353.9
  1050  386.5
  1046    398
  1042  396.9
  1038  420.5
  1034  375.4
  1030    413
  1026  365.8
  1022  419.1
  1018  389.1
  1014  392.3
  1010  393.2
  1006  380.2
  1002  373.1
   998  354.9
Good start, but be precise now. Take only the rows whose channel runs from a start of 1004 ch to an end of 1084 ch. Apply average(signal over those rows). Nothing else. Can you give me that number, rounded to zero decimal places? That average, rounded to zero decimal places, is 390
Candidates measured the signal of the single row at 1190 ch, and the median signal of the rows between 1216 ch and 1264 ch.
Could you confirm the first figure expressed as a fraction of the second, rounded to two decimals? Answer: 0.99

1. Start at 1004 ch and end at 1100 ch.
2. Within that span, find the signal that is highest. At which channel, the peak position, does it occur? 1038 ch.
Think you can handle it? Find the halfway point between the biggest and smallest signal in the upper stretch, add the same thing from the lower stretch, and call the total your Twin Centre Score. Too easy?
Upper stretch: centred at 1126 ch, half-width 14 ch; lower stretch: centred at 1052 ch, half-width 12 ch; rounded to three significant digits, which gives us 745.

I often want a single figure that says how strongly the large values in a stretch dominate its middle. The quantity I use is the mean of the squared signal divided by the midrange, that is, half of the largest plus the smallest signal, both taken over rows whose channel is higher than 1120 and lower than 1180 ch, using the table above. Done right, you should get 379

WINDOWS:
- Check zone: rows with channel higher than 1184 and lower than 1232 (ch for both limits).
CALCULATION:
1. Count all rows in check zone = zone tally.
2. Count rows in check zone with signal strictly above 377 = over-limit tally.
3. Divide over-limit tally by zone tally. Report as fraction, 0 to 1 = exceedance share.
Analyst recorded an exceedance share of 0.33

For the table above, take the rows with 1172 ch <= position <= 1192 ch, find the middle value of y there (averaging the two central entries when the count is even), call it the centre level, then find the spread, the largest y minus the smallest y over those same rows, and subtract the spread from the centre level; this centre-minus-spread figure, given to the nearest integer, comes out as 338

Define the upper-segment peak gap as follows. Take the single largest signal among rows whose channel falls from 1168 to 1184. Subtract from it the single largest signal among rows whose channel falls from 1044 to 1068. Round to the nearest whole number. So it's -18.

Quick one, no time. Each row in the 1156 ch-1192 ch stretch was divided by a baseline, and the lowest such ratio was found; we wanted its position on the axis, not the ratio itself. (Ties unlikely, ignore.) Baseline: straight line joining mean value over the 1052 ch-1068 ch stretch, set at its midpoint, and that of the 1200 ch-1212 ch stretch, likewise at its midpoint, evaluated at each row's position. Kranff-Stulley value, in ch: 1174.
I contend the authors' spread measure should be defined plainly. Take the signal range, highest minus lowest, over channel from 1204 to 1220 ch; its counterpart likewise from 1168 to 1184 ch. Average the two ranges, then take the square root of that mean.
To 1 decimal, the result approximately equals 6.3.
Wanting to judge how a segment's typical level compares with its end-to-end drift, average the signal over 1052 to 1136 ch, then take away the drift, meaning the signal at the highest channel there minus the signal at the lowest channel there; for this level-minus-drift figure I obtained 359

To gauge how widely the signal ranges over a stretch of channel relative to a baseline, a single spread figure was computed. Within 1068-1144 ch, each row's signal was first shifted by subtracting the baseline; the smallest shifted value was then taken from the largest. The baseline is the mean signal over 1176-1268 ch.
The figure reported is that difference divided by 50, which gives 1.11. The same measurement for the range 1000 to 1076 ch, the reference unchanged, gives 1.33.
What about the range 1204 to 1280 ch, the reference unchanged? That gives 2.50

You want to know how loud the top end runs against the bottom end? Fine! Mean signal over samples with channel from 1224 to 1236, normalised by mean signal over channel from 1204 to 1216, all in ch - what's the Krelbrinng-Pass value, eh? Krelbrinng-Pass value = 1.14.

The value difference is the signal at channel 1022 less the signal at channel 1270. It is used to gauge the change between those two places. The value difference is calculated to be 124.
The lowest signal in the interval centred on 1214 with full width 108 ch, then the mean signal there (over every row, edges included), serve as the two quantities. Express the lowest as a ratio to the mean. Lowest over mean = 0.878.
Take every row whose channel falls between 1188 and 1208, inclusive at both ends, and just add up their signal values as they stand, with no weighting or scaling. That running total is 1852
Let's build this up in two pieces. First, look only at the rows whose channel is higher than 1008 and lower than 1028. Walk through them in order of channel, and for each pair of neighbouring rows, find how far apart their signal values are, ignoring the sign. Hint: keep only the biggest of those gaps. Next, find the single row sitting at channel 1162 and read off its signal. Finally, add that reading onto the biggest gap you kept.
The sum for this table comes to 418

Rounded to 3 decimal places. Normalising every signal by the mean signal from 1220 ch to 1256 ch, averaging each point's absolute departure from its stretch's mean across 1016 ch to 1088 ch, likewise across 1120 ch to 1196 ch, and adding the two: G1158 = 0.065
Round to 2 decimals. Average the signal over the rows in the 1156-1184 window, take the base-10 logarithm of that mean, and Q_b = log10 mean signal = 2.57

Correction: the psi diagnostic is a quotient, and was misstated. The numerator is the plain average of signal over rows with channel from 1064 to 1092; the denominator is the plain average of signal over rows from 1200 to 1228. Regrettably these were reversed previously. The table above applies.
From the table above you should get 1.11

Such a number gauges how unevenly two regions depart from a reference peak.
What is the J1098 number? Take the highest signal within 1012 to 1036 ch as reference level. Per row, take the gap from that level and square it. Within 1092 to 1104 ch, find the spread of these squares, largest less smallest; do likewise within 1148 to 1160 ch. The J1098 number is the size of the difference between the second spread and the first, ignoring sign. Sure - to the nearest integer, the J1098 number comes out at 1343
